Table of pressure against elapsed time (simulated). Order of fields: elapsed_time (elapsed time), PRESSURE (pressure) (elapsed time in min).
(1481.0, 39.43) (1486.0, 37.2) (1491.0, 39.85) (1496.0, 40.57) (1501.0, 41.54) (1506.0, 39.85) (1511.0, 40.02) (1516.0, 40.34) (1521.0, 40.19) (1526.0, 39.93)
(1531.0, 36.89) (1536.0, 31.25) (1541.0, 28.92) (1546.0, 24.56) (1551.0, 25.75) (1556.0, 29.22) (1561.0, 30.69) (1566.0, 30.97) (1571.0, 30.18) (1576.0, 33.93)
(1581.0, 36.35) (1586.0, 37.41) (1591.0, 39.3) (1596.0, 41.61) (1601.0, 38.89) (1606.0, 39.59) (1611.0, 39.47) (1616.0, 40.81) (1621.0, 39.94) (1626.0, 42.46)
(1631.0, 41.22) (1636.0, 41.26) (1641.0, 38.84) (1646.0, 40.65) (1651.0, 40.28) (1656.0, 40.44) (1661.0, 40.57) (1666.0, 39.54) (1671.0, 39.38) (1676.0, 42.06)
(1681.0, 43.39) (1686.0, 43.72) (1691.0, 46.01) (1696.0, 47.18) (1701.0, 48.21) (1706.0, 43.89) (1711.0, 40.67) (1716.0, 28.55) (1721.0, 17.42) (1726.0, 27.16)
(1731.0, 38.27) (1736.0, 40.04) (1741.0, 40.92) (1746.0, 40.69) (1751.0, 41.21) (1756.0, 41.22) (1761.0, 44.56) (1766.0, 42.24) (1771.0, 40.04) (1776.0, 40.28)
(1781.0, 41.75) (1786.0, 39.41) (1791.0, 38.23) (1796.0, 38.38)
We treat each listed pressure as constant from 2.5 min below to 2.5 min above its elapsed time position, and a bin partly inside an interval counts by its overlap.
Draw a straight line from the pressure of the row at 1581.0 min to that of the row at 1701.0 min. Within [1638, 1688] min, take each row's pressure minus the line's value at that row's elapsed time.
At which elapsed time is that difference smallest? 1671.0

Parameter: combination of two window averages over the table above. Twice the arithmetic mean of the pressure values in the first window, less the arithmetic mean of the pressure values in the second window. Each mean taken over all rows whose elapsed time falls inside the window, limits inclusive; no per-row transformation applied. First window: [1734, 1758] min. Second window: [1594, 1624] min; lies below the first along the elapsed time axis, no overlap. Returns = 42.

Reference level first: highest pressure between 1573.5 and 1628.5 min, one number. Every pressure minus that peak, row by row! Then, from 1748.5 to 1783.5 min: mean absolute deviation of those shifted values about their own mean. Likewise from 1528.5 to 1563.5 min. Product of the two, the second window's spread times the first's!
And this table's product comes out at 3.0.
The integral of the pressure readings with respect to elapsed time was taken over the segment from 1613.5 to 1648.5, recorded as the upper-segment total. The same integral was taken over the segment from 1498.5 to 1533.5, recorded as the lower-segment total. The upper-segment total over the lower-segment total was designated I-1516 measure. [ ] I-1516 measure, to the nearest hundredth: 1.02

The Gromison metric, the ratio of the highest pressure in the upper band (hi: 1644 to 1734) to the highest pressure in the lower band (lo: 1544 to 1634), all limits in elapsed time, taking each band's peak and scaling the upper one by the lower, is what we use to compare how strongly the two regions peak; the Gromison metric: 1.14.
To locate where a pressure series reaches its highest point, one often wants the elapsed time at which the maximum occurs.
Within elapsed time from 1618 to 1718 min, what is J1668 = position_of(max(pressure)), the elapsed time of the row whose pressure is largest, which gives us 1701.0 min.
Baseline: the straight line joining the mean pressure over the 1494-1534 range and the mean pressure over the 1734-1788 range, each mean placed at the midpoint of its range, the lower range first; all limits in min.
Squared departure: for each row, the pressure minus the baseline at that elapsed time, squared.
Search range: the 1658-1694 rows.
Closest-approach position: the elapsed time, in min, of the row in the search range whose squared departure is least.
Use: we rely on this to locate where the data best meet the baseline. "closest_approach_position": 1661.0 min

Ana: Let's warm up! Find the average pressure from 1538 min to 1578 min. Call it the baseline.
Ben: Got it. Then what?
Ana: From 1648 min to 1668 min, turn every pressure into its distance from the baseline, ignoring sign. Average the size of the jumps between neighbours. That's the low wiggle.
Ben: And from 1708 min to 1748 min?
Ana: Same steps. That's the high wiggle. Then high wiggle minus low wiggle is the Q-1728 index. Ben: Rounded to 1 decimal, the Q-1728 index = 5.5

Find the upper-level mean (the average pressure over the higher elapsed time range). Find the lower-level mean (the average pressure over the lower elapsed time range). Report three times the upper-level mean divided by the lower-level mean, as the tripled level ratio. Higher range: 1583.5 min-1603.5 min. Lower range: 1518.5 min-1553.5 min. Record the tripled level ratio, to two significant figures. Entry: 3.6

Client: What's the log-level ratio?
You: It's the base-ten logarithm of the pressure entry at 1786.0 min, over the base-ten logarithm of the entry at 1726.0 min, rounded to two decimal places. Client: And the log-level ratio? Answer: 1.11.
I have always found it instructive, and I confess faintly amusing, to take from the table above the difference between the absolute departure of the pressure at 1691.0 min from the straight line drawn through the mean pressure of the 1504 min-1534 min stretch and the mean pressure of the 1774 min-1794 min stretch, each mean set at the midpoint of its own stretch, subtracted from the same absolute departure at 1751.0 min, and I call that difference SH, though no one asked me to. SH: -4.9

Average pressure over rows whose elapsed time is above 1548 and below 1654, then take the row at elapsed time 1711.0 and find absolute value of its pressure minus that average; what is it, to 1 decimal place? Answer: 3.6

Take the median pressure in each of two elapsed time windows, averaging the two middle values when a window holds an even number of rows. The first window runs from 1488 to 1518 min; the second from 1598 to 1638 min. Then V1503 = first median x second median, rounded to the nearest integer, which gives 1622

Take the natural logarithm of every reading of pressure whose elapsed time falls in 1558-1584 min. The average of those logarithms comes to 3.48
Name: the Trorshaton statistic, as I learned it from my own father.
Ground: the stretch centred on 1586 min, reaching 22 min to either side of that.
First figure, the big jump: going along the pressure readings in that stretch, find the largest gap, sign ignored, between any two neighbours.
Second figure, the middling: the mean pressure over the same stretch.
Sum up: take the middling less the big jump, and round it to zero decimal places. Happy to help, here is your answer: 33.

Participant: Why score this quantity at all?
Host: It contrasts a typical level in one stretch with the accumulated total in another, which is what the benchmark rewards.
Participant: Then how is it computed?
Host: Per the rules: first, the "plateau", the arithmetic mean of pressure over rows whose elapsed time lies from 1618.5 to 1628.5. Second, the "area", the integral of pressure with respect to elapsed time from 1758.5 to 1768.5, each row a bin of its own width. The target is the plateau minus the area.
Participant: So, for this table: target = -393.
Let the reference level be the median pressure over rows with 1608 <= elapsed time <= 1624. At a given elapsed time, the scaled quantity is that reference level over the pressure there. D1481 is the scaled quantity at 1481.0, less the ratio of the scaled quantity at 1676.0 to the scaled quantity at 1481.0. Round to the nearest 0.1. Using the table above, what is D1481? 0.1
